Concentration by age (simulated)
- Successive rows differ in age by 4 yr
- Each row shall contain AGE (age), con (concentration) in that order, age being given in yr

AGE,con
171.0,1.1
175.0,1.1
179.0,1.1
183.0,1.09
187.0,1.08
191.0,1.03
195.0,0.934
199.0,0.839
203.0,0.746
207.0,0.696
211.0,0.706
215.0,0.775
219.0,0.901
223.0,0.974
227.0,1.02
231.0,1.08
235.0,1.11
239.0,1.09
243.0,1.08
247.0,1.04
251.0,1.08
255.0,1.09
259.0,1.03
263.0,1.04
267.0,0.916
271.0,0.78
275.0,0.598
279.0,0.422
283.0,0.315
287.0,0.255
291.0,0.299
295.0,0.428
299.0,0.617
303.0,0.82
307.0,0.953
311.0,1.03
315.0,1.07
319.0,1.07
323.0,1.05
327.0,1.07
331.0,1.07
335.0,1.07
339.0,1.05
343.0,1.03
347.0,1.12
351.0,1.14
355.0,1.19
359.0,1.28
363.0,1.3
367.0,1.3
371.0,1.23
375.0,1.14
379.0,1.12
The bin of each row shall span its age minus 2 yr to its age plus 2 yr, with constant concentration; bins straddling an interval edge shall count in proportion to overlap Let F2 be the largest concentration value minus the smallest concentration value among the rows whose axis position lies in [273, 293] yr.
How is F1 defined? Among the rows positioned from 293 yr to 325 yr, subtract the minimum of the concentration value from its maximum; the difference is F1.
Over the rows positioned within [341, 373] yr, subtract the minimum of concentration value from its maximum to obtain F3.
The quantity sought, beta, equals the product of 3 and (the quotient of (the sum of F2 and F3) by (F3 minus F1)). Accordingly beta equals -5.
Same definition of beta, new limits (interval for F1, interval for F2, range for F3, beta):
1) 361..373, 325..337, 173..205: 4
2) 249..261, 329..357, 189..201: 8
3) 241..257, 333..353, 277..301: 5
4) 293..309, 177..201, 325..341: -2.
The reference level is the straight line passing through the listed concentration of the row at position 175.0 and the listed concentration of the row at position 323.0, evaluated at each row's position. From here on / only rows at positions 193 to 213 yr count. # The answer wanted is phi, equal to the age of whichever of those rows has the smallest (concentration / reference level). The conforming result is 207.0 yr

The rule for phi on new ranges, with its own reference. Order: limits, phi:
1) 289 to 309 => 291.0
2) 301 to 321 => 303.0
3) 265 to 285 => 283.0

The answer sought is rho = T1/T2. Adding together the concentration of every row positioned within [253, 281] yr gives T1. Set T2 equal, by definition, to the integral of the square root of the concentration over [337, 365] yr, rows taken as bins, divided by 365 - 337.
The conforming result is 5.5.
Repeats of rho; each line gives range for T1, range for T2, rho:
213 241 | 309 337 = 6.7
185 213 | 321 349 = 5.8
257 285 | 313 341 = 4.9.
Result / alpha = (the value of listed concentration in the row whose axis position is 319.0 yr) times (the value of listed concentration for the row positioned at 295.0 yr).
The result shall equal 0.5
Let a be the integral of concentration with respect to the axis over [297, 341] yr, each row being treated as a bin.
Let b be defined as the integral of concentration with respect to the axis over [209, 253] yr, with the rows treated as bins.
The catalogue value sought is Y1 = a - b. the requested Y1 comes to 0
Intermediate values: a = 43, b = 43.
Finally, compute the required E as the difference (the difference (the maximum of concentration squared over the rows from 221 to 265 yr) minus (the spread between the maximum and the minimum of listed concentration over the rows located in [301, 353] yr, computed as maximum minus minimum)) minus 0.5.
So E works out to 0.41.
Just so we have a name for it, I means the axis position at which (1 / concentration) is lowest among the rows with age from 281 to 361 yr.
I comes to 359.0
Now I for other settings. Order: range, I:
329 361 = 359.0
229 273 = 235.0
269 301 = 271.0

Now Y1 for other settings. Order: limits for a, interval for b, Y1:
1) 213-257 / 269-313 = 19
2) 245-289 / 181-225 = -5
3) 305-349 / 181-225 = 7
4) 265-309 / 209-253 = -18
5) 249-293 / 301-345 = -14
